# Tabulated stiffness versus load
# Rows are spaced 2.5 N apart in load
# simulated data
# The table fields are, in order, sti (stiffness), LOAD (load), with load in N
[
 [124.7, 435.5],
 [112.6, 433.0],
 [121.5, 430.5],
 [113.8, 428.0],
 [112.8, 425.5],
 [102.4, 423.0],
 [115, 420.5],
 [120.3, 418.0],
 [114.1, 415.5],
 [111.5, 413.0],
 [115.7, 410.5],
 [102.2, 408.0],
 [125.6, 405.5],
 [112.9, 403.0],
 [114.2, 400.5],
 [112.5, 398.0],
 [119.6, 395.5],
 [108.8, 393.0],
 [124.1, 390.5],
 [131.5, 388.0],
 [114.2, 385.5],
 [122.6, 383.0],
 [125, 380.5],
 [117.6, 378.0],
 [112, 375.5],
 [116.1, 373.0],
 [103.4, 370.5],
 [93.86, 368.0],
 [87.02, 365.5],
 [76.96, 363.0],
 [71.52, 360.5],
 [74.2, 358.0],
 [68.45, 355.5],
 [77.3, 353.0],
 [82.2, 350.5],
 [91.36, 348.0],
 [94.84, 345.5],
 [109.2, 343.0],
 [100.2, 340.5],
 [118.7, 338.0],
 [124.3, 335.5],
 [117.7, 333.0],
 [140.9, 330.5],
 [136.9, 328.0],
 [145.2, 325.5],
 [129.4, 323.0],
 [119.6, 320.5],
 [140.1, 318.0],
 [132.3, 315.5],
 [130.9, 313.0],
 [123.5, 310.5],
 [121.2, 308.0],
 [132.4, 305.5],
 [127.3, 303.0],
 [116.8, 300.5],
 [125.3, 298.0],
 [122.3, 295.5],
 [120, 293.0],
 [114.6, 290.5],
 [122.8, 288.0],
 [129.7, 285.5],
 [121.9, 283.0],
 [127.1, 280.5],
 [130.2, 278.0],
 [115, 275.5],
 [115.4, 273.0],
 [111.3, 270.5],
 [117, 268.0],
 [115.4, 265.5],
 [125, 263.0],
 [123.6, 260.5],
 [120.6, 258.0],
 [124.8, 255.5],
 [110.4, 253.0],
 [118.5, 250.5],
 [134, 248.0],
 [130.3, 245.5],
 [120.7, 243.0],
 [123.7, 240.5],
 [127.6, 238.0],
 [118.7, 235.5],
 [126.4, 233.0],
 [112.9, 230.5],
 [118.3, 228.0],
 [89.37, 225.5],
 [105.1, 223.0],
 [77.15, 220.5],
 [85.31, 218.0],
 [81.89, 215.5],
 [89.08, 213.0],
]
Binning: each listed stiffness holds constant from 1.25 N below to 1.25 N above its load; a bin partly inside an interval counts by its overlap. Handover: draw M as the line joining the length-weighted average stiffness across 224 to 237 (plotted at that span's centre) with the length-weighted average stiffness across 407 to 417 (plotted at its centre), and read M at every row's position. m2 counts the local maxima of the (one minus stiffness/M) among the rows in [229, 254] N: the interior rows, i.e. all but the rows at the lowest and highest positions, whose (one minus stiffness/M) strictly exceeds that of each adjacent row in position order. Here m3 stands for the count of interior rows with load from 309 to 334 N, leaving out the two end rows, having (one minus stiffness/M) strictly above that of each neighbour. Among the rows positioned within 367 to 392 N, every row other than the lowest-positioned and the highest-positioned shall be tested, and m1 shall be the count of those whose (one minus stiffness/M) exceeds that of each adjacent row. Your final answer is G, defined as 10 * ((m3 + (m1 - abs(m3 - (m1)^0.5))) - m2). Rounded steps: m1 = 2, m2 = 2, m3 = 2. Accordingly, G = 14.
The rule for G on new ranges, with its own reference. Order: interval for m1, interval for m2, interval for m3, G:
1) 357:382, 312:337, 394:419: 4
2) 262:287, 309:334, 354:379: 40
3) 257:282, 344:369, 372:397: 27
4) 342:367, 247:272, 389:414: 4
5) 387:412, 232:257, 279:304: 30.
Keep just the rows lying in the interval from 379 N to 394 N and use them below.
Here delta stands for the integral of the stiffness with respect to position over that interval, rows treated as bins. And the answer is 1818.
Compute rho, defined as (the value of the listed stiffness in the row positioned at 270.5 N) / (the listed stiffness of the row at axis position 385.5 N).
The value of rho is 0.97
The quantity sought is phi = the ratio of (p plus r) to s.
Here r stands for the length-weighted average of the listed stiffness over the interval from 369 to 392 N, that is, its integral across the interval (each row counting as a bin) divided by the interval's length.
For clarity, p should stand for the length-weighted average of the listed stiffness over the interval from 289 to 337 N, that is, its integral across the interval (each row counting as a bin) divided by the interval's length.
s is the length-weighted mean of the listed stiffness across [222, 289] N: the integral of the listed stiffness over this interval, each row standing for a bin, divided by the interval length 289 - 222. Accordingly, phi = 2.0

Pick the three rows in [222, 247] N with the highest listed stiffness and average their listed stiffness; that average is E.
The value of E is 128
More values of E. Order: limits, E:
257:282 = 127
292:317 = 132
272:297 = 129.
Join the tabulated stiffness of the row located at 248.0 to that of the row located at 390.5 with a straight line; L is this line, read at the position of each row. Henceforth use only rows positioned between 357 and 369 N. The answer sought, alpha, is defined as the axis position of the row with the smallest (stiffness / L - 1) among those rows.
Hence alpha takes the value 360.5 N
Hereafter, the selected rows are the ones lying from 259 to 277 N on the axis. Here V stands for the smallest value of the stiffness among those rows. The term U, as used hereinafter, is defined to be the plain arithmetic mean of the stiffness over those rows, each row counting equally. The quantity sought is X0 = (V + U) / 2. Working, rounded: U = 118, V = 111.3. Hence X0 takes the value 114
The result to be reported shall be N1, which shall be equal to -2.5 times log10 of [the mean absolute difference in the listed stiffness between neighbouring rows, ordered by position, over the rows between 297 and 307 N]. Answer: -2.3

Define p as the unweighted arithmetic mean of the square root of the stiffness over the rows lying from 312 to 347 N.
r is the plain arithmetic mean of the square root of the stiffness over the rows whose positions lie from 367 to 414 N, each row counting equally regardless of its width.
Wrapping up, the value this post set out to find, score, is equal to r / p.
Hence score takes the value 0.96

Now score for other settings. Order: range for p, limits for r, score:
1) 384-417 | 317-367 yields 0.95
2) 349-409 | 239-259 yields 1.09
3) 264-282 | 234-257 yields 1.02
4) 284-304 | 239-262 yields 1.00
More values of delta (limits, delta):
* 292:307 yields 1861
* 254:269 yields 1814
